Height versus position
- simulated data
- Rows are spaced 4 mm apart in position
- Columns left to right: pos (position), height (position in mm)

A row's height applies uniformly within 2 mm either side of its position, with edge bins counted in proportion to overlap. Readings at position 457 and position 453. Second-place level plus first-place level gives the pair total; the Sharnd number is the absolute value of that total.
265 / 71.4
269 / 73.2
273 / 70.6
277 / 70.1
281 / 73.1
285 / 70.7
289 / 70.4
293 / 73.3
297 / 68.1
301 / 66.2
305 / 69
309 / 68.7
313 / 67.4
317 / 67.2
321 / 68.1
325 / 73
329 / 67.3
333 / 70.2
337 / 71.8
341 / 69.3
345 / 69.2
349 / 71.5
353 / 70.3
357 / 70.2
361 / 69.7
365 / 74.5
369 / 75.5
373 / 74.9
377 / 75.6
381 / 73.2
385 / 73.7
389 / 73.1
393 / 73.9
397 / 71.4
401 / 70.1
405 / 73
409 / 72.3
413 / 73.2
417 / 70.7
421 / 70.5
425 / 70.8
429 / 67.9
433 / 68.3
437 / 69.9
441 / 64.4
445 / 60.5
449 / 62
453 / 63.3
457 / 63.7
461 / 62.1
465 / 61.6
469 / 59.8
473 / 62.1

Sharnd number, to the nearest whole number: 127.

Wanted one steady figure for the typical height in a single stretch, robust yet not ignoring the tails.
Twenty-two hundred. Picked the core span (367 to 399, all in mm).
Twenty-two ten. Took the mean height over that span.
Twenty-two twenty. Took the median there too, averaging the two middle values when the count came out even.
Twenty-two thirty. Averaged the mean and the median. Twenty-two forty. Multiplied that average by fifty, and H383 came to 3693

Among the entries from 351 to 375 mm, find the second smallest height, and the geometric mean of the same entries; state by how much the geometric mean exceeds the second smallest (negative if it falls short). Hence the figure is 2.3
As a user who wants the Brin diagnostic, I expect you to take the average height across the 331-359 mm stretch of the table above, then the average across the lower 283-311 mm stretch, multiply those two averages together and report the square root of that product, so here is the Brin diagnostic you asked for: 69.9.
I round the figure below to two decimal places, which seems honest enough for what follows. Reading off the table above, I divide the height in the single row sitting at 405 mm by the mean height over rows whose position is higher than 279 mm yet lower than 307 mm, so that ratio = 1.04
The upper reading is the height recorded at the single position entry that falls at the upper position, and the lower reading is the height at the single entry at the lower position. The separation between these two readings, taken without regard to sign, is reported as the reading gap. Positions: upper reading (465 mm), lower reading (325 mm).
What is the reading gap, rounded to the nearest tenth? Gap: 11.4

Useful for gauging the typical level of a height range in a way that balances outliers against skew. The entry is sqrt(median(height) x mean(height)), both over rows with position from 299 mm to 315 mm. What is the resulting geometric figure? 68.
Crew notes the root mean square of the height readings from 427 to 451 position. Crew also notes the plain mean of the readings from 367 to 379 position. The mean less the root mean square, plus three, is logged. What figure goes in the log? 13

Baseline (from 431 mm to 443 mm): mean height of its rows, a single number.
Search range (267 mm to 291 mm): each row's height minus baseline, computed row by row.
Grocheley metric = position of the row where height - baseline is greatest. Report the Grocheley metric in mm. 269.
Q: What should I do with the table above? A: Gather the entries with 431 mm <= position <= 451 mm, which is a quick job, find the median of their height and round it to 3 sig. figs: 64.4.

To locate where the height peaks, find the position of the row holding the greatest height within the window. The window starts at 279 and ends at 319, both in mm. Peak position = 293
